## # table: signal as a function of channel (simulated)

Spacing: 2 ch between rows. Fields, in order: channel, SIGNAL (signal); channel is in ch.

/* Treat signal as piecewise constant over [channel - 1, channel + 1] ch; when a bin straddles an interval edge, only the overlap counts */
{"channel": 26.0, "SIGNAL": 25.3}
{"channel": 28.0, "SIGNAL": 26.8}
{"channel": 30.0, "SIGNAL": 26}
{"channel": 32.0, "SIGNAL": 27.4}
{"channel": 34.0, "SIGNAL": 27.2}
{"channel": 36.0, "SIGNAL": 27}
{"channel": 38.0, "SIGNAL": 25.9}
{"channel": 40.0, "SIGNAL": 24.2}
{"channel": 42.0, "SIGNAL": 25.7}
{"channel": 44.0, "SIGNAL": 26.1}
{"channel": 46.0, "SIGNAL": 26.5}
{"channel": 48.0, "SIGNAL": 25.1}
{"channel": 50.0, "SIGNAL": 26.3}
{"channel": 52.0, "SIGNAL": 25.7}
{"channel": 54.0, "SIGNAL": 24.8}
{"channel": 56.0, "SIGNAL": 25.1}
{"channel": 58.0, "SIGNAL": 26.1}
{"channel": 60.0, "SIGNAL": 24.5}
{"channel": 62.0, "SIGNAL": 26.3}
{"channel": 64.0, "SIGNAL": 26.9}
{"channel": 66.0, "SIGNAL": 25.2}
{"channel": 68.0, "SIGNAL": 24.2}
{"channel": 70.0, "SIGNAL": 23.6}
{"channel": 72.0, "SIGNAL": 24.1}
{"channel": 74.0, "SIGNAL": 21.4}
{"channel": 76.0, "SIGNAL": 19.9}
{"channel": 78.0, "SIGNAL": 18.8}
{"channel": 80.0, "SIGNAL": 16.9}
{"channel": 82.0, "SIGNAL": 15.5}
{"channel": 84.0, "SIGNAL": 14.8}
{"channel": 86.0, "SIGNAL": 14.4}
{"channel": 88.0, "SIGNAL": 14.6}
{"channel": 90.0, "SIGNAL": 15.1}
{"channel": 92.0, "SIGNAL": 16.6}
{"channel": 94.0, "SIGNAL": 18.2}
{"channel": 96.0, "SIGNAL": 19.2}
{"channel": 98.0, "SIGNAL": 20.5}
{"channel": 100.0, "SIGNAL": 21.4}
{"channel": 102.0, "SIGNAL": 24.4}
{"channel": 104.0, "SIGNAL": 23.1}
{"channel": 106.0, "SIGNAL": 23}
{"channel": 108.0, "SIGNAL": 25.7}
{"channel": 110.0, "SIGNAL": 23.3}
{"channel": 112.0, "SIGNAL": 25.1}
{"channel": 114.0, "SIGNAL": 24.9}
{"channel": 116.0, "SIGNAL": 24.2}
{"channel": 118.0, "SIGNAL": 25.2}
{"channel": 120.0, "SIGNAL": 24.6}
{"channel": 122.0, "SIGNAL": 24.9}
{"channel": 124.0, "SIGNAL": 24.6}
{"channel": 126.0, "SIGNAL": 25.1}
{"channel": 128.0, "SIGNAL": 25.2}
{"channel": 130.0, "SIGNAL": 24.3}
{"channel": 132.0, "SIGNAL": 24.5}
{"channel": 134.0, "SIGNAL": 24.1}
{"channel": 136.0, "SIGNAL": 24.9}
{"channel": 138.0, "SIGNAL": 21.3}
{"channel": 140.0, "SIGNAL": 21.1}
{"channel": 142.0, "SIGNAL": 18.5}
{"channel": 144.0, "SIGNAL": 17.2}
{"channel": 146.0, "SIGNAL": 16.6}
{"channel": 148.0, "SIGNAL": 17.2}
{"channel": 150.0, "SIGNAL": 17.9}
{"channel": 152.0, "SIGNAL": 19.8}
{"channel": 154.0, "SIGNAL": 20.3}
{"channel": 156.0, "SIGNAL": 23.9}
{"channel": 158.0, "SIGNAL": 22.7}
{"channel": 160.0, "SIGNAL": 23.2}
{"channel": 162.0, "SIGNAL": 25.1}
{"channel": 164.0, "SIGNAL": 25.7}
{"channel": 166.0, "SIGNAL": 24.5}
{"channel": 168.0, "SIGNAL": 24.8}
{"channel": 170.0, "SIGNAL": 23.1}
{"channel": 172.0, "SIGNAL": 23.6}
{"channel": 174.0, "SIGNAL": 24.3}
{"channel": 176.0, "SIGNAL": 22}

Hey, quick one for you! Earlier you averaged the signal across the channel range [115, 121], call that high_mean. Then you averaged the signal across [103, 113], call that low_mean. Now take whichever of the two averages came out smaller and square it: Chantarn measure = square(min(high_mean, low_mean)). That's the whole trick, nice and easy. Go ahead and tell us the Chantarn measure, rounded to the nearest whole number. 578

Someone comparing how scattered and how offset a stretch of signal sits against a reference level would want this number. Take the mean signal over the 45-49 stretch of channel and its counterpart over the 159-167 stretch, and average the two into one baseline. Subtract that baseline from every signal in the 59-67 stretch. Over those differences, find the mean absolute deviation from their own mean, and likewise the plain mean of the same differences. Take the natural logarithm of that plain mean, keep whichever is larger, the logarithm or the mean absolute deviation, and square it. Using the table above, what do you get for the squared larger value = 0.77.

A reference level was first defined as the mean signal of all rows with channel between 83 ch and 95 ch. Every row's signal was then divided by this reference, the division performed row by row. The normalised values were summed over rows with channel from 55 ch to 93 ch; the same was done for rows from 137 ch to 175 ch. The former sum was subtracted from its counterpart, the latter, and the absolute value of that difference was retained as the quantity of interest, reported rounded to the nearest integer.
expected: 1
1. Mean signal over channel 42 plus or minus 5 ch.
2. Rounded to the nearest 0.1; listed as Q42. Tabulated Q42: 25.7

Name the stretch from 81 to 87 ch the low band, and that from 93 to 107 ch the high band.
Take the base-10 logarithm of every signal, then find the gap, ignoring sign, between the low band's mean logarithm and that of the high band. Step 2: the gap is 0.16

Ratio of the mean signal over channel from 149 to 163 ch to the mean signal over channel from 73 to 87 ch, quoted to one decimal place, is 1.3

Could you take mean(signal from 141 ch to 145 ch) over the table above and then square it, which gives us 319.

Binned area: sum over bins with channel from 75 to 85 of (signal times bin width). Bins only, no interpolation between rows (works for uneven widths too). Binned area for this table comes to 172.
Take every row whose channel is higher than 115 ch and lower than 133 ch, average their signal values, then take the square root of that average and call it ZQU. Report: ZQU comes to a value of 4.97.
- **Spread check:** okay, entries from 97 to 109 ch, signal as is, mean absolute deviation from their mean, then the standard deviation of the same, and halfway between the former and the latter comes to 1.6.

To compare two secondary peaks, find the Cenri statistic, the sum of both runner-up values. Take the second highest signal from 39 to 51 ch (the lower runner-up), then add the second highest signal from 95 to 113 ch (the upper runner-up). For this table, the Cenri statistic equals 51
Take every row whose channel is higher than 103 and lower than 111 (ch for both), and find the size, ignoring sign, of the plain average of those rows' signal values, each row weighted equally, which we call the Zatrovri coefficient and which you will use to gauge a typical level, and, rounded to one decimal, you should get 23.8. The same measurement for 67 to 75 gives 23.3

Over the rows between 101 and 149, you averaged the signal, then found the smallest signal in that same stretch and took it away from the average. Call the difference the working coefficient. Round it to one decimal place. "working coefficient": 6.4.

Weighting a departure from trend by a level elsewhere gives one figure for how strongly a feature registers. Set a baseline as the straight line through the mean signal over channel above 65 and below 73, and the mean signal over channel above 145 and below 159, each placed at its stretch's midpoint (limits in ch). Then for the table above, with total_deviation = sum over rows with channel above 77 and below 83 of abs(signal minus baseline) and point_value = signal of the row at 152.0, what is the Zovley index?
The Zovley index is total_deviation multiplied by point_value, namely 393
